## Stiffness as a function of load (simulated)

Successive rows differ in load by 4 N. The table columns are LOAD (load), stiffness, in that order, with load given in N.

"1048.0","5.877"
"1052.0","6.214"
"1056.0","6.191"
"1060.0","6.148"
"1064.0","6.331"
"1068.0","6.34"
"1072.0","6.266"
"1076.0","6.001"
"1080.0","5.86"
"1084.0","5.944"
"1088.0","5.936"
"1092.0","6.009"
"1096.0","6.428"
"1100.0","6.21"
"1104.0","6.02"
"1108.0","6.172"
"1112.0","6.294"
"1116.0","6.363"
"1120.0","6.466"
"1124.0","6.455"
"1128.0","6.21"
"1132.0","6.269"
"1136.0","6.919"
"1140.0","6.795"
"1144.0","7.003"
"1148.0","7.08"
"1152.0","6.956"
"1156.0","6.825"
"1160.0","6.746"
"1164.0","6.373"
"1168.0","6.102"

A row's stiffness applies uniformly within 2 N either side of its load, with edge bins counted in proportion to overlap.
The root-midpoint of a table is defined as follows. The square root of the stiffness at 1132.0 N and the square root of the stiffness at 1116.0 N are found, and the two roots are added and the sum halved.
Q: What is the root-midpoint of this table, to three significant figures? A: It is 2.51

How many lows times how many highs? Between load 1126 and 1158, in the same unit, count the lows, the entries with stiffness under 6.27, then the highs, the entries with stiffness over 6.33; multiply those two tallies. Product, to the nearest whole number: 12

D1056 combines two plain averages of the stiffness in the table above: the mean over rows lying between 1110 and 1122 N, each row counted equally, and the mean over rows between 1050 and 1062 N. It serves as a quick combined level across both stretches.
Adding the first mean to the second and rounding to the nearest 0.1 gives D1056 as 12.6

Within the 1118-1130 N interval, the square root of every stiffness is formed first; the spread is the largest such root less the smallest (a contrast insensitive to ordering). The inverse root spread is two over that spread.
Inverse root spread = 39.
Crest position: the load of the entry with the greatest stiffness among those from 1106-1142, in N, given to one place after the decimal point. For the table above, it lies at 1136.0 N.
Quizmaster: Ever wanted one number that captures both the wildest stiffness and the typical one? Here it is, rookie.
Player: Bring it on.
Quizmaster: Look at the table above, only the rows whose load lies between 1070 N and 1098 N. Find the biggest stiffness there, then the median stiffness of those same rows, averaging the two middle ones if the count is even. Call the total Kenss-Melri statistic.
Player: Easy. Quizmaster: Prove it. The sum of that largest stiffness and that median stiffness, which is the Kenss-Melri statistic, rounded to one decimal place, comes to 12.4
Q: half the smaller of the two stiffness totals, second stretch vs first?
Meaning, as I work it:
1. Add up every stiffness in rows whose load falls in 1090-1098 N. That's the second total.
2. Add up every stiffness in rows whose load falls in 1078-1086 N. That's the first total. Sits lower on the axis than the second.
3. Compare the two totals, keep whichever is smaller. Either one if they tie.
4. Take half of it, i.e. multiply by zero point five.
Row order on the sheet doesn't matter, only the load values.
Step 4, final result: 5.90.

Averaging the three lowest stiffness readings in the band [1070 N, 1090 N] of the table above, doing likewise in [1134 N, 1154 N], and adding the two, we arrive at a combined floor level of 12.8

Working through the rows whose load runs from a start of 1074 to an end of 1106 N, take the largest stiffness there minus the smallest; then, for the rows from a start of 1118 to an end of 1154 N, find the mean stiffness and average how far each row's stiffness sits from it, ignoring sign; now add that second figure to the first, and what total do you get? 0.86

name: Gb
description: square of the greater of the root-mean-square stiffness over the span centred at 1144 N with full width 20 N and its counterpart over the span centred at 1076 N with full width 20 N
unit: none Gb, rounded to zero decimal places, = 48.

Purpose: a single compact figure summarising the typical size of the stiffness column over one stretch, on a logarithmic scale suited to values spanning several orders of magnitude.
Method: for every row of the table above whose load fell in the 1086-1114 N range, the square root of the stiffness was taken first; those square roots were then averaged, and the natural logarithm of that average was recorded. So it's 0.91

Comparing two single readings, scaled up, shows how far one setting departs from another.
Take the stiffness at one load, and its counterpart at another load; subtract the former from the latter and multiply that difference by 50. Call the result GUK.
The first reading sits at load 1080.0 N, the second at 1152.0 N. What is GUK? 55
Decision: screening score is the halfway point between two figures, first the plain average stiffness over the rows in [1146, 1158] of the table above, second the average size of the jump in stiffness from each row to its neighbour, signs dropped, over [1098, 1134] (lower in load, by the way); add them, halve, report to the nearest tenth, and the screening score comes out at 3.5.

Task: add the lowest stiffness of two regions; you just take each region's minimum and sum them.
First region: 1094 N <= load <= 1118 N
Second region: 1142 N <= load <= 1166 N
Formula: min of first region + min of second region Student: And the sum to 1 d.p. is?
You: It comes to 12.4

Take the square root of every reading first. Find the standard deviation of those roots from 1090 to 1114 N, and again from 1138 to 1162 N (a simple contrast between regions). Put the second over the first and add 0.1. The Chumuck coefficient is 0.87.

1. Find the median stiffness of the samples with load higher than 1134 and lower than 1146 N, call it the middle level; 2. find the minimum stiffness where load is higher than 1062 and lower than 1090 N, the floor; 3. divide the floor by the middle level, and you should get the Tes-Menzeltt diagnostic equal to 0.847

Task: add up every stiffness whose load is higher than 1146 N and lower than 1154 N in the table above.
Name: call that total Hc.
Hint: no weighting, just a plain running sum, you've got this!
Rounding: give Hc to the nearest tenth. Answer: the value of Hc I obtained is 14.0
